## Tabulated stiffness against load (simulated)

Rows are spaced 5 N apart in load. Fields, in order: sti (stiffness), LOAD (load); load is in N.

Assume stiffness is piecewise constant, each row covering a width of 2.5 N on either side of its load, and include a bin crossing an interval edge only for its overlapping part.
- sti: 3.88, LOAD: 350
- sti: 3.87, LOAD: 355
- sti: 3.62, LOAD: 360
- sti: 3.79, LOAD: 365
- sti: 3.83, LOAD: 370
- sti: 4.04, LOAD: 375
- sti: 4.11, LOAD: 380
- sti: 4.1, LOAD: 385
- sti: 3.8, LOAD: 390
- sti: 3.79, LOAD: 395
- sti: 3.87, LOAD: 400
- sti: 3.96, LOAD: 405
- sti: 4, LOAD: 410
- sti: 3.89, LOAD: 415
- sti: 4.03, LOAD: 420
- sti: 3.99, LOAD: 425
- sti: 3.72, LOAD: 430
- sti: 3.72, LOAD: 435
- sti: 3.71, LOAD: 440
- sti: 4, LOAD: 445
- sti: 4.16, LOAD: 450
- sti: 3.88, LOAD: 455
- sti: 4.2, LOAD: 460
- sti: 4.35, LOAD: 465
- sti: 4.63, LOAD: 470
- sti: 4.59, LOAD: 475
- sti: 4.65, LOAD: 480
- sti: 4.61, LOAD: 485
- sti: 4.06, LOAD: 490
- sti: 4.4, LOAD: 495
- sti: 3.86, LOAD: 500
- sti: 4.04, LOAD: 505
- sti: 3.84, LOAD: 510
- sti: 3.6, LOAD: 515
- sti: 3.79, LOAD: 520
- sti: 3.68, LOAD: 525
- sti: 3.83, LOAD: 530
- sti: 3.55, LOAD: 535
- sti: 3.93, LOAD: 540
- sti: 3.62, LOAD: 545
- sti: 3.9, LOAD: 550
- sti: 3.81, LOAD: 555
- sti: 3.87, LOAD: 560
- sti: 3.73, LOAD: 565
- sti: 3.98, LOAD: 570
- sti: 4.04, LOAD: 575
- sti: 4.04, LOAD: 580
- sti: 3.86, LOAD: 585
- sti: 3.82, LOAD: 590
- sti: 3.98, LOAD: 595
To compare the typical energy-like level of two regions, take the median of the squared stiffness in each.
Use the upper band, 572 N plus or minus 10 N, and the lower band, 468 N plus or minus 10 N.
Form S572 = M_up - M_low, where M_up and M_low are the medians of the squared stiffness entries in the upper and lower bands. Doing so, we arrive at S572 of -3.9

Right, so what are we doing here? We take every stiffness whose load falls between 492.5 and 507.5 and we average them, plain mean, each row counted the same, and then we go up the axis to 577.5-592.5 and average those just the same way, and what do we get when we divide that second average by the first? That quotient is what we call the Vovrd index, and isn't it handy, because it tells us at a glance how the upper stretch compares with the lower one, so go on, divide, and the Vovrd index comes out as 0.95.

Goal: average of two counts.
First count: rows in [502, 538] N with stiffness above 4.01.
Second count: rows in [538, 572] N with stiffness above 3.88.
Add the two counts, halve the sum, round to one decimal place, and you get 2.0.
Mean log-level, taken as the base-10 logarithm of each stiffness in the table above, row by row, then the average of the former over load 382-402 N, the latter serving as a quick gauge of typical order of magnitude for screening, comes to 0.590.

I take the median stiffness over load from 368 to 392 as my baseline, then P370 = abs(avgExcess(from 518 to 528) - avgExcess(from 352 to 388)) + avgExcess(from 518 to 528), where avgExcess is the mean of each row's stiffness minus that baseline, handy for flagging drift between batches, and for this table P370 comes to -0.13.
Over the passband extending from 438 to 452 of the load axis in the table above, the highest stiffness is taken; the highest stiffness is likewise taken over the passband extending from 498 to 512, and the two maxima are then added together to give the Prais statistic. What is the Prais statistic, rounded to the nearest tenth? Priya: 8.2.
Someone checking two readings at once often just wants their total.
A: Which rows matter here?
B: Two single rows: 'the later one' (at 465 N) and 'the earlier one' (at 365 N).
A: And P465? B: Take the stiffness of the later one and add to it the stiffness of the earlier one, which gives 8.1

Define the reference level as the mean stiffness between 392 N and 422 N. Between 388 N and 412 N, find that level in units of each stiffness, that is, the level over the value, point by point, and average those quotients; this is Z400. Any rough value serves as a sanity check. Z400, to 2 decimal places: 1.01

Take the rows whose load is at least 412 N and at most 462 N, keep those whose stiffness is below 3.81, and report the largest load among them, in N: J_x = 440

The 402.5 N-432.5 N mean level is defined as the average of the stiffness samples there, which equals 3.93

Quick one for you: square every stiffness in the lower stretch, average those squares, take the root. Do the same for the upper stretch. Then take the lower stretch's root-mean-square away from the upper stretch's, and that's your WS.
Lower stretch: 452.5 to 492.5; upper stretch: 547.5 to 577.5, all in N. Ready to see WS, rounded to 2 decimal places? -0.49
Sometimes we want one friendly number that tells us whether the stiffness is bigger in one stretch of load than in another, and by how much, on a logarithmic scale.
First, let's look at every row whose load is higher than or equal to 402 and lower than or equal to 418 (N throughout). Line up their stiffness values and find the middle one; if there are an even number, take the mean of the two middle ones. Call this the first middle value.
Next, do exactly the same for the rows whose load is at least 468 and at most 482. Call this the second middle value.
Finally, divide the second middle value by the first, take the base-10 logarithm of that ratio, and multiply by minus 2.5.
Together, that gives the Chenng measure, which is -0.17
